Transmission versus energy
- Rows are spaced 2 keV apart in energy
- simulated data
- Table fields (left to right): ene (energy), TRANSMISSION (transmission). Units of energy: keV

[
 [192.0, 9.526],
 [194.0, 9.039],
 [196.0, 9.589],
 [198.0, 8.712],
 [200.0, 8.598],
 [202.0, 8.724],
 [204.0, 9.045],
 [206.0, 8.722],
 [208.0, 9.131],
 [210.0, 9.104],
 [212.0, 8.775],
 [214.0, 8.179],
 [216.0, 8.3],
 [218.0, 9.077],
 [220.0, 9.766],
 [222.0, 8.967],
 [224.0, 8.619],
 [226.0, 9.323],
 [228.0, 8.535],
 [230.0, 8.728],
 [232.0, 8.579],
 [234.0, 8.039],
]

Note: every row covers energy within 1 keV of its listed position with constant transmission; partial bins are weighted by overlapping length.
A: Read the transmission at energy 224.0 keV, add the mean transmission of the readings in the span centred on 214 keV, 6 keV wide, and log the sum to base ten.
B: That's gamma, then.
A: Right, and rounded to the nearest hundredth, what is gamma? 1.23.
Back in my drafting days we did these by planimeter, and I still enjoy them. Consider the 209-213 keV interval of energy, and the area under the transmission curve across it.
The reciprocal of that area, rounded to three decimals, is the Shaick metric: 0.028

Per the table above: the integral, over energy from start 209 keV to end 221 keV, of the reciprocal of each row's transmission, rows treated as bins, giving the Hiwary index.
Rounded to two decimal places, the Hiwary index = 1.36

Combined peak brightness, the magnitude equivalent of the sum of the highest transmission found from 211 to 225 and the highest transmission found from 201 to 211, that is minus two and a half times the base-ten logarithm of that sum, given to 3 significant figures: -3.19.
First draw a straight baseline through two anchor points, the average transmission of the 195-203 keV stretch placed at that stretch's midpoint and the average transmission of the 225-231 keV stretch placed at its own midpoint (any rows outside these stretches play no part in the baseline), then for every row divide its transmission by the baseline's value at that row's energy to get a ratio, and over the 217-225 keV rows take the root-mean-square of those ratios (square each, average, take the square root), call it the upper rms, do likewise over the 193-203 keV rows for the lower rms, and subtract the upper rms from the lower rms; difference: -0.024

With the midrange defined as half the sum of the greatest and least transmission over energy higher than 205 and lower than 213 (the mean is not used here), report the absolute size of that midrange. 8.93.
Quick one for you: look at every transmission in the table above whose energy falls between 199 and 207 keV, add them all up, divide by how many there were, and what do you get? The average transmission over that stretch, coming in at 8.77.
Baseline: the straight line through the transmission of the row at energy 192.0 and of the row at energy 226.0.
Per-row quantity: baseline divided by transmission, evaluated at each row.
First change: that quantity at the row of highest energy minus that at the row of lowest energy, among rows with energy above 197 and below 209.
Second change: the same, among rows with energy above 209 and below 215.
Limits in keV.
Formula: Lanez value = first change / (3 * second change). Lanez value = -0.17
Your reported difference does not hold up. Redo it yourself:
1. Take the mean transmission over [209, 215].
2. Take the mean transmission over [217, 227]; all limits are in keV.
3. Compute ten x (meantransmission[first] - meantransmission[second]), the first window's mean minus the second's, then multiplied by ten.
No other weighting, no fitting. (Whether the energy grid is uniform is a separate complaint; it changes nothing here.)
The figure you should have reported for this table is -5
